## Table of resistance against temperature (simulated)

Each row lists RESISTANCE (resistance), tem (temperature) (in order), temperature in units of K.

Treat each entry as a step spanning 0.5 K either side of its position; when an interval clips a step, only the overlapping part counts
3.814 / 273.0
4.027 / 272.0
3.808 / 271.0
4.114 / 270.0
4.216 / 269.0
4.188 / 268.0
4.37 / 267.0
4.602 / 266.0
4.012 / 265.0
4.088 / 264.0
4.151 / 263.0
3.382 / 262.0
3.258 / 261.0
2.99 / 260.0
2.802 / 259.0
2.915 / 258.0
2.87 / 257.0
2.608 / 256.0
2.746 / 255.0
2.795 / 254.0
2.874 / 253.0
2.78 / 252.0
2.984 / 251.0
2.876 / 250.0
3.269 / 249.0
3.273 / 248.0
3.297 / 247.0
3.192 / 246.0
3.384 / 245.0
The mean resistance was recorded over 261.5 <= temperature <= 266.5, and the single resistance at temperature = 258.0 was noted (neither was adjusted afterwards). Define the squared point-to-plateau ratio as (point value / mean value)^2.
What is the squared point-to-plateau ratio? 0.52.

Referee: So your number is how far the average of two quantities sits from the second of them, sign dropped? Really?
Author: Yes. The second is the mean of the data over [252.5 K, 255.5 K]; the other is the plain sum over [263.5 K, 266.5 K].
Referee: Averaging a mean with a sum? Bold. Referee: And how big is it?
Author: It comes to 4.9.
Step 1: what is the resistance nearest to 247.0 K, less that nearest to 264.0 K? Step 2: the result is -0.79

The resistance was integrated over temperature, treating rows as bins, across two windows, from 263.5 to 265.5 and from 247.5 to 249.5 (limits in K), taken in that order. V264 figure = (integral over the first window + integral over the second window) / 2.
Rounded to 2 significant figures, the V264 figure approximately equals 7.3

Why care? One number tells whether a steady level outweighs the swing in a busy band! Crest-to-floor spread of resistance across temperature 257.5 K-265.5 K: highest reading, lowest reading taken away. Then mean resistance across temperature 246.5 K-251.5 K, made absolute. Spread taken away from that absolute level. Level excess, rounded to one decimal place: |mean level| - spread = 1.8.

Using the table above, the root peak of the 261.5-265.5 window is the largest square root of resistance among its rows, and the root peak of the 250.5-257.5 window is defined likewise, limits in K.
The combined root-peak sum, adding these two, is 3.76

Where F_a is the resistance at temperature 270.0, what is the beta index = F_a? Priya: 4.114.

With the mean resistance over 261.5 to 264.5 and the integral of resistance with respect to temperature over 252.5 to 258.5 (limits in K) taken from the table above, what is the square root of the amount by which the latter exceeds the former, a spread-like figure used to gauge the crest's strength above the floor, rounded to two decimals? 3.60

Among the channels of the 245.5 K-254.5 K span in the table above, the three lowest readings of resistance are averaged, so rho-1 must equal 2.8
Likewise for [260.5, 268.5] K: 3.6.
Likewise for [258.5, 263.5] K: 3.0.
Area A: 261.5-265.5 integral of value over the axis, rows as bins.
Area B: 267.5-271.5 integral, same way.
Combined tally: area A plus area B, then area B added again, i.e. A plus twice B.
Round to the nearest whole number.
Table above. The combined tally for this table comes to 48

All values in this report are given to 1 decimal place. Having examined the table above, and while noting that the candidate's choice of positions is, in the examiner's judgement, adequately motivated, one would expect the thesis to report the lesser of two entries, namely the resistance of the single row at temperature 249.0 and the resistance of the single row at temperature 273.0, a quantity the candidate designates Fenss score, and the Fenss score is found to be 3.3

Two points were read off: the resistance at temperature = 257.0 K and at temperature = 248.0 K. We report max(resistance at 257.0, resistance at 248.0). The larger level 3.3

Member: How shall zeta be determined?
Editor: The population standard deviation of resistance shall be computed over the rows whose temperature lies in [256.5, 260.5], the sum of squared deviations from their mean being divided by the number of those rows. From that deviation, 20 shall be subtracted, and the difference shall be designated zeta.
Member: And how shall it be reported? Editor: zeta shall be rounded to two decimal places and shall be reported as -19.93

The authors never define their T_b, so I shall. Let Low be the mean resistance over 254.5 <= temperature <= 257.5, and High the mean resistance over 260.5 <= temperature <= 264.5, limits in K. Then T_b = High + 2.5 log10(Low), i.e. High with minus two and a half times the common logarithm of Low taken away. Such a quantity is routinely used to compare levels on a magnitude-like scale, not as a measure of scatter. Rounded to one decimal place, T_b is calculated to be 4.8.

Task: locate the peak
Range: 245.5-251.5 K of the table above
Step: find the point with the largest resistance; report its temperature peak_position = 247.0 K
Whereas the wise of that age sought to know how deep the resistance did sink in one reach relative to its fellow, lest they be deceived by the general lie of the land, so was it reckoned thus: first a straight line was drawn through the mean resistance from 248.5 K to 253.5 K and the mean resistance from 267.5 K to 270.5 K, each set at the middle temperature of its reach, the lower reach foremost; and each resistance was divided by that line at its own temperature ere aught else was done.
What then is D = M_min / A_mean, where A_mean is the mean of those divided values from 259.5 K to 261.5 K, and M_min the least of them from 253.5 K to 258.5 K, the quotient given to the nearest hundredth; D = 0.91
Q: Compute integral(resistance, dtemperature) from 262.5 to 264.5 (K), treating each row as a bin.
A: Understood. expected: 8.2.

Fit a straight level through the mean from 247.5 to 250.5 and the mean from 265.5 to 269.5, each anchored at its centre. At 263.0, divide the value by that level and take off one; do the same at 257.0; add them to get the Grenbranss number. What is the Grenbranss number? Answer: -0.19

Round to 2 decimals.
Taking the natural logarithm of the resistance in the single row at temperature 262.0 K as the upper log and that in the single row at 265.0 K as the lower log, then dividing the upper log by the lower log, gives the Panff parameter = 0.88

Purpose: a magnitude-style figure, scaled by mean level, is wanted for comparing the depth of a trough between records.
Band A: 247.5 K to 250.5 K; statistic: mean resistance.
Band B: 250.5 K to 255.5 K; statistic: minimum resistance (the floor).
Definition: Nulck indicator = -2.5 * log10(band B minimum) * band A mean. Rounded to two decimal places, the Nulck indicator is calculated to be -3.44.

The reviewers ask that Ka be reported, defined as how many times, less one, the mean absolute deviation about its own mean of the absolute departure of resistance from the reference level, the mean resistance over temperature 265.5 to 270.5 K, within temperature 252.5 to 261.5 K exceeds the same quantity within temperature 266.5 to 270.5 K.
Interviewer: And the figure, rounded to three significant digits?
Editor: 2.36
